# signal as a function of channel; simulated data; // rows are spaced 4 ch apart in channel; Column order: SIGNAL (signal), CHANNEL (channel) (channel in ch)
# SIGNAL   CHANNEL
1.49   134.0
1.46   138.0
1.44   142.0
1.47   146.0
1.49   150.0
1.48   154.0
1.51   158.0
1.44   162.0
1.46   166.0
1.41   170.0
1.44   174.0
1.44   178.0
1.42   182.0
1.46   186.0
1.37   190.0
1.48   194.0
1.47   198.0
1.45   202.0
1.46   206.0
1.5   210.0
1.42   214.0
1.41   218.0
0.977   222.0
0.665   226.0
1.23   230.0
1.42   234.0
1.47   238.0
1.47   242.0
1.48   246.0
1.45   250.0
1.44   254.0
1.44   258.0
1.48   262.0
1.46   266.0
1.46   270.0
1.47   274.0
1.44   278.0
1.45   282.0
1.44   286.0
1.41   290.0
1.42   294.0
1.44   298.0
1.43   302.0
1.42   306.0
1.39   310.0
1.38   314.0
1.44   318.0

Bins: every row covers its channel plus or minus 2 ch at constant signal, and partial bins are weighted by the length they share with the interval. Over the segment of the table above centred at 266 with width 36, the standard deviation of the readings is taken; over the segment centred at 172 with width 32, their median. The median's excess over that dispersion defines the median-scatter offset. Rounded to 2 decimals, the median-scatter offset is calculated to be 1.43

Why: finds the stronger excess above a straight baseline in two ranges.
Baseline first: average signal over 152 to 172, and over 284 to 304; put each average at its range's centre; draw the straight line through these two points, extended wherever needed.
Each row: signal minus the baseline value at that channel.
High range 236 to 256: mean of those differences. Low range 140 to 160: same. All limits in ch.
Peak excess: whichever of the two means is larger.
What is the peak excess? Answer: 0.022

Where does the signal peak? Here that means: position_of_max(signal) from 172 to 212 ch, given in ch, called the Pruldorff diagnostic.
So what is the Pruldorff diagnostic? 210.0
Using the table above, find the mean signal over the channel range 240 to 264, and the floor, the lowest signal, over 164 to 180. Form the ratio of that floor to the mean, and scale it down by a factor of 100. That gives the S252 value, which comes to 0.0097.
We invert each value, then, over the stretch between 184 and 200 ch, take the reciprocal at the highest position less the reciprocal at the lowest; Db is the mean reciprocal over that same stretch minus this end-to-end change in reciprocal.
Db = 0.70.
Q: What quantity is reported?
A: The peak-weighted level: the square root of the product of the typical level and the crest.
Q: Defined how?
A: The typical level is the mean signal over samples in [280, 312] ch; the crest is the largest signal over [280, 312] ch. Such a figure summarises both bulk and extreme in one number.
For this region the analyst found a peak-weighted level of 1.44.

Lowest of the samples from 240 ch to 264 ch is 1.44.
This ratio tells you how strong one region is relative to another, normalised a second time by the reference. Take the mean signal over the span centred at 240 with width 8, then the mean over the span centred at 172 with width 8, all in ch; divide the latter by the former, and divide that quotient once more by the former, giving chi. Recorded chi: 0.659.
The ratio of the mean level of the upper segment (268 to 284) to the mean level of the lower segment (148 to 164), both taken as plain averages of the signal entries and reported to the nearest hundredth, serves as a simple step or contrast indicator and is 0.98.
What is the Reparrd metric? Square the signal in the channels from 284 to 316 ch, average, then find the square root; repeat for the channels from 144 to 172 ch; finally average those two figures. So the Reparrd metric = 1.44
